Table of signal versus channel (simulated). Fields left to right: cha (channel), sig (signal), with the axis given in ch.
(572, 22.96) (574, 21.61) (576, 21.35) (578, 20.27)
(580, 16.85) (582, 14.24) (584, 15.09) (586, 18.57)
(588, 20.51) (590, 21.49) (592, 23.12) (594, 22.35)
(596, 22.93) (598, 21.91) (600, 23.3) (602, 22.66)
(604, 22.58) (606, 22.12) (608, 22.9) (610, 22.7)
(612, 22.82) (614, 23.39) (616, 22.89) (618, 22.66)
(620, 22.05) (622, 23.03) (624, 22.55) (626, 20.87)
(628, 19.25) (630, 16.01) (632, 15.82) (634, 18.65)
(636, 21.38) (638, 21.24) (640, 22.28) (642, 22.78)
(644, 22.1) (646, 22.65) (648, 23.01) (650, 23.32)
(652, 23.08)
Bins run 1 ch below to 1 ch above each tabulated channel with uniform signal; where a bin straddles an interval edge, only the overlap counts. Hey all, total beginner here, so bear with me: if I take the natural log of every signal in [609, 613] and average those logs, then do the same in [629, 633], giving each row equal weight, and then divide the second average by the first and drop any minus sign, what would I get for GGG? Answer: 0.89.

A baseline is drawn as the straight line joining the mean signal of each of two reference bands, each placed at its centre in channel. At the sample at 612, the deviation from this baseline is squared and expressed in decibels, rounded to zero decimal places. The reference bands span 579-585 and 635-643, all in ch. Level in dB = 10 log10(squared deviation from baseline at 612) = 12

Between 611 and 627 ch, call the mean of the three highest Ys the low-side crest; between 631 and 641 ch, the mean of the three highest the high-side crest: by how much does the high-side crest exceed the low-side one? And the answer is -1.5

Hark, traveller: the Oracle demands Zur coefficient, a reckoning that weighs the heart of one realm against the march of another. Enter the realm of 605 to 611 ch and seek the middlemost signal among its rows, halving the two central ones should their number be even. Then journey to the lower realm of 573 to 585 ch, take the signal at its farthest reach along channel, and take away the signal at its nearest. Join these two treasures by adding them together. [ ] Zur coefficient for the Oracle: 16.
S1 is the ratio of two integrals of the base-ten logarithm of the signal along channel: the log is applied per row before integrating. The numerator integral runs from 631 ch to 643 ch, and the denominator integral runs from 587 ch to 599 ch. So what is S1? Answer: 0.97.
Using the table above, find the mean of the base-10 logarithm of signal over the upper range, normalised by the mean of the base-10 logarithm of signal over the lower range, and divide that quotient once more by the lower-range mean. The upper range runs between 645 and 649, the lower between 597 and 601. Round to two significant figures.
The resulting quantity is 0.74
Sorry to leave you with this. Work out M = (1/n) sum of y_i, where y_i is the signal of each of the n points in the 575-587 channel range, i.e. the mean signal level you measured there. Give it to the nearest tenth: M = 17.7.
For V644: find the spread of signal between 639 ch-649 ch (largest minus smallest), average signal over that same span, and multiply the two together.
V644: 21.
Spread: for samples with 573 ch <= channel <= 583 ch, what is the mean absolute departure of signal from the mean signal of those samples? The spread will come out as 2.7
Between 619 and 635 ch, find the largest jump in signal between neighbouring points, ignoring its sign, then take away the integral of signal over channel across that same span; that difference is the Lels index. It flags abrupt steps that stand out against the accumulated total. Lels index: -313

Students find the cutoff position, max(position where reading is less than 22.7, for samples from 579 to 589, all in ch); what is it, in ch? 588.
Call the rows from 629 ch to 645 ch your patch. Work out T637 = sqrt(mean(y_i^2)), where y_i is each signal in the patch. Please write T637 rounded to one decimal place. 20.2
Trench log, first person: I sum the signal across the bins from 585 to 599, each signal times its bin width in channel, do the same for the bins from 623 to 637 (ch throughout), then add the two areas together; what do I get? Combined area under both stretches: 571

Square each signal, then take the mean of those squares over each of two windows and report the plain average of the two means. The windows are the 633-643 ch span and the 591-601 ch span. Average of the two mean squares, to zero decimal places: 485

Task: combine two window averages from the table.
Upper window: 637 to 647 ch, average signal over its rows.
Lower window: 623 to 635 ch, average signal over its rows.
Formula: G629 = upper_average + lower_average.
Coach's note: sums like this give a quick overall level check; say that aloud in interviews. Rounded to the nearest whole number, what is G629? 41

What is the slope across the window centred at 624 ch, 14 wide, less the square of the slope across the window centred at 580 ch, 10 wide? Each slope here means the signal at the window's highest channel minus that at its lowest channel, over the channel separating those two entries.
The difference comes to -1.17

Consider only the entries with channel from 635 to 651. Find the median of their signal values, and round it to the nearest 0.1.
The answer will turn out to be 22.5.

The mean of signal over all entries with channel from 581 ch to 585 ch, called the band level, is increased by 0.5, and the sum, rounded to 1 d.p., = 15.2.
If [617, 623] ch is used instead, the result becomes 23.1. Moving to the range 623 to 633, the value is 19.4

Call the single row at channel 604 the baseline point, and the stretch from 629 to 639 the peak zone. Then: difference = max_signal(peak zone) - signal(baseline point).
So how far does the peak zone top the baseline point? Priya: -1.2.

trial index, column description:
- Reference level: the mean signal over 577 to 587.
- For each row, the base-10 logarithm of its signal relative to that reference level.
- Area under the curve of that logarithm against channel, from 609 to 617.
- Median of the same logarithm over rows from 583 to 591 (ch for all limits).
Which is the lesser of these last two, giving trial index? 0.060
